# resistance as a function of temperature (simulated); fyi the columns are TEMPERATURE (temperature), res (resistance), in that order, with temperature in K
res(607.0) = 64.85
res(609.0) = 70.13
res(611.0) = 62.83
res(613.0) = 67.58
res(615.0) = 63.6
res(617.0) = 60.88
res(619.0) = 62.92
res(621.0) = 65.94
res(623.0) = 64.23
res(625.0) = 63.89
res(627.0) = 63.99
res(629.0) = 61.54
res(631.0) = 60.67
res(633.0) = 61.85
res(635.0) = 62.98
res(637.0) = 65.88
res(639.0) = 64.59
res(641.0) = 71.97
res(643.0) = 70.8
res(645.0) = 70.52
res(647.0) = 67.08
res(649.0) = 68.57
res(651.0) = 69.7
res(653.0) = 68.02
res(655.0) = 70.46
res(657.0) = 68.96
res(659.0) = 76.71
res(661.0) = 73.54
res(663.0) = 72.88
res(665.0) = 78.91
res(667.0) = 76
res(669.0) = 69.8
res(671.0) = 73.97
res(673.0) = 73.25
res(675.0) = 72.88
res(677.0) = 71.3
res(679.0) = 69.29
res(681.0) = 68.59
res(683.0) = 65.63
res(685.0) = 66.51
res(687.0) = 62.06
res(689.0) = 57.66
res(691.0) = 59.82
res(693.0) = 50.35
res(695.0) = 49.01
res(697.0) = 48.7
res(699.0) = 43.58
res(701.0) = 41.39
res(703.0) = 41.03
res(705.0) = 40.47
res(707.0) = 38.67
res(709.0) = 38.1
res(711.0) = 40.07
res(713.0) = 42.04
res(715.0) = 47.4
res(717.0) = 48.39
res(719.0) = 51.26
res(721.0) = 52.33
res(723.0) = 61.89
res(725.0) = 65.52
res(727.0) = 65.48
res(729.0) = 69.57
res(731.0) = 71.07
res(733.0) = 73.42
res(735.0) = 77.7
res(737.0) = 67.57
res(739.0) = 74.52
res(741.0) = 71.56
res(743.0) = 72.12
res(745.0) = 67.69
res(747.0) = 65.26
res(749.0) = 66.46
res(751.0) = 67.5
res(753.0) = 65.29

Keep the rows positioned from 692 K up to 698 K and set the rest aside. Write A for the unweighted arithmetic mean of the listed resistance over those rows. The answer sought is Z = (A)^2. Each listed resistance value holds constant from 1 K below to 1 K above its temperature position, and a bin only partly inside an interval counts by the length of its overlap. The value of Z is 2436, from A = 49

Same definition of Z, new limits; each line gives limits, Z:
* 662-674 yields 5496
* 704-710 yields 1527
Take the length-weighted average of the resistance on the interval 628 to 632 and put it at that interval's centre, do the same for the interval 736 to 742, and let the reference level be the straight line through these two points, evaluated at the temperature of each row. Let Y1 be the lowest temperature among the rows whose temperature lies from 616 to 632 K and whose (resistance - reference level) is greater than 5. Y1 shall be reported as 621.0 K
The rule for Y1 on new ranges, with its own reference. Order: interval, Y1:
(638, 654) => 641.0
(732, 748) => 735.0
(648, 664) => 649.0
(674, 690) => 675.0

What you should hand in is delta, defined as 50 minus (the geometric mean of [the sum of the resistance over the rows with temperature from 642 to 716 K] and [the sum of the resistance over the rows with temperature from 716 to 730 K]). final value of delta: -919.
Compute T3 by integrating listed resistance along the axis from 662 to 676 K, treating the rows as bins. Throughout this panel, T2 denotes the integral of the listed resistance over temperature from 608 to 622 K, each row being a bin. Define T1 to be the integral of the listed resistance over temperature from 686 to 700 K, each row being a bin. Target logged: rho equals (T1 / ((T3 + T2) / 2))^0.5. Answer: 0.87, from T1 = 742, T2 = 908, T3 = 1035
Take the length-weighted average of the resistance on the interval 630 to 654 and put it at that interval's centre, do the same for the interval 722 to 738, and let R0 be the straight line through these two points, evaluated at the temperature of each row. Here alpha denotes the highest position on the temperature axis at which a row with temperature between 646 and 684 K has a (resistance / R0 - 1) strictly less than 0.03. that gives 683.0 K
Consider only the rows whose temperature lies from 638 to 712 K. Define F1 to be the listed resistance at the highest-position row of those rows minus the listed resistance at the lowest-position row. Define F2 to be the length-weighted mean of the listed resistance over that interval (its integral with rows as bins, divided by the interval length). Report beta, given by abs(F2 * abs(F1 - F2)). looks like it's 5432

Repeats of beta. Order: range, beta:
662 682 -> 5595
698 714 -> 1717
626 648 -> 4104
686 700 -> 3792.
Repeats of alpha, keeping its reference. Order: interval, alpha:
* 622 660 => 657.0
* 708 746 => 745.0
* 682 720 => 719.0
